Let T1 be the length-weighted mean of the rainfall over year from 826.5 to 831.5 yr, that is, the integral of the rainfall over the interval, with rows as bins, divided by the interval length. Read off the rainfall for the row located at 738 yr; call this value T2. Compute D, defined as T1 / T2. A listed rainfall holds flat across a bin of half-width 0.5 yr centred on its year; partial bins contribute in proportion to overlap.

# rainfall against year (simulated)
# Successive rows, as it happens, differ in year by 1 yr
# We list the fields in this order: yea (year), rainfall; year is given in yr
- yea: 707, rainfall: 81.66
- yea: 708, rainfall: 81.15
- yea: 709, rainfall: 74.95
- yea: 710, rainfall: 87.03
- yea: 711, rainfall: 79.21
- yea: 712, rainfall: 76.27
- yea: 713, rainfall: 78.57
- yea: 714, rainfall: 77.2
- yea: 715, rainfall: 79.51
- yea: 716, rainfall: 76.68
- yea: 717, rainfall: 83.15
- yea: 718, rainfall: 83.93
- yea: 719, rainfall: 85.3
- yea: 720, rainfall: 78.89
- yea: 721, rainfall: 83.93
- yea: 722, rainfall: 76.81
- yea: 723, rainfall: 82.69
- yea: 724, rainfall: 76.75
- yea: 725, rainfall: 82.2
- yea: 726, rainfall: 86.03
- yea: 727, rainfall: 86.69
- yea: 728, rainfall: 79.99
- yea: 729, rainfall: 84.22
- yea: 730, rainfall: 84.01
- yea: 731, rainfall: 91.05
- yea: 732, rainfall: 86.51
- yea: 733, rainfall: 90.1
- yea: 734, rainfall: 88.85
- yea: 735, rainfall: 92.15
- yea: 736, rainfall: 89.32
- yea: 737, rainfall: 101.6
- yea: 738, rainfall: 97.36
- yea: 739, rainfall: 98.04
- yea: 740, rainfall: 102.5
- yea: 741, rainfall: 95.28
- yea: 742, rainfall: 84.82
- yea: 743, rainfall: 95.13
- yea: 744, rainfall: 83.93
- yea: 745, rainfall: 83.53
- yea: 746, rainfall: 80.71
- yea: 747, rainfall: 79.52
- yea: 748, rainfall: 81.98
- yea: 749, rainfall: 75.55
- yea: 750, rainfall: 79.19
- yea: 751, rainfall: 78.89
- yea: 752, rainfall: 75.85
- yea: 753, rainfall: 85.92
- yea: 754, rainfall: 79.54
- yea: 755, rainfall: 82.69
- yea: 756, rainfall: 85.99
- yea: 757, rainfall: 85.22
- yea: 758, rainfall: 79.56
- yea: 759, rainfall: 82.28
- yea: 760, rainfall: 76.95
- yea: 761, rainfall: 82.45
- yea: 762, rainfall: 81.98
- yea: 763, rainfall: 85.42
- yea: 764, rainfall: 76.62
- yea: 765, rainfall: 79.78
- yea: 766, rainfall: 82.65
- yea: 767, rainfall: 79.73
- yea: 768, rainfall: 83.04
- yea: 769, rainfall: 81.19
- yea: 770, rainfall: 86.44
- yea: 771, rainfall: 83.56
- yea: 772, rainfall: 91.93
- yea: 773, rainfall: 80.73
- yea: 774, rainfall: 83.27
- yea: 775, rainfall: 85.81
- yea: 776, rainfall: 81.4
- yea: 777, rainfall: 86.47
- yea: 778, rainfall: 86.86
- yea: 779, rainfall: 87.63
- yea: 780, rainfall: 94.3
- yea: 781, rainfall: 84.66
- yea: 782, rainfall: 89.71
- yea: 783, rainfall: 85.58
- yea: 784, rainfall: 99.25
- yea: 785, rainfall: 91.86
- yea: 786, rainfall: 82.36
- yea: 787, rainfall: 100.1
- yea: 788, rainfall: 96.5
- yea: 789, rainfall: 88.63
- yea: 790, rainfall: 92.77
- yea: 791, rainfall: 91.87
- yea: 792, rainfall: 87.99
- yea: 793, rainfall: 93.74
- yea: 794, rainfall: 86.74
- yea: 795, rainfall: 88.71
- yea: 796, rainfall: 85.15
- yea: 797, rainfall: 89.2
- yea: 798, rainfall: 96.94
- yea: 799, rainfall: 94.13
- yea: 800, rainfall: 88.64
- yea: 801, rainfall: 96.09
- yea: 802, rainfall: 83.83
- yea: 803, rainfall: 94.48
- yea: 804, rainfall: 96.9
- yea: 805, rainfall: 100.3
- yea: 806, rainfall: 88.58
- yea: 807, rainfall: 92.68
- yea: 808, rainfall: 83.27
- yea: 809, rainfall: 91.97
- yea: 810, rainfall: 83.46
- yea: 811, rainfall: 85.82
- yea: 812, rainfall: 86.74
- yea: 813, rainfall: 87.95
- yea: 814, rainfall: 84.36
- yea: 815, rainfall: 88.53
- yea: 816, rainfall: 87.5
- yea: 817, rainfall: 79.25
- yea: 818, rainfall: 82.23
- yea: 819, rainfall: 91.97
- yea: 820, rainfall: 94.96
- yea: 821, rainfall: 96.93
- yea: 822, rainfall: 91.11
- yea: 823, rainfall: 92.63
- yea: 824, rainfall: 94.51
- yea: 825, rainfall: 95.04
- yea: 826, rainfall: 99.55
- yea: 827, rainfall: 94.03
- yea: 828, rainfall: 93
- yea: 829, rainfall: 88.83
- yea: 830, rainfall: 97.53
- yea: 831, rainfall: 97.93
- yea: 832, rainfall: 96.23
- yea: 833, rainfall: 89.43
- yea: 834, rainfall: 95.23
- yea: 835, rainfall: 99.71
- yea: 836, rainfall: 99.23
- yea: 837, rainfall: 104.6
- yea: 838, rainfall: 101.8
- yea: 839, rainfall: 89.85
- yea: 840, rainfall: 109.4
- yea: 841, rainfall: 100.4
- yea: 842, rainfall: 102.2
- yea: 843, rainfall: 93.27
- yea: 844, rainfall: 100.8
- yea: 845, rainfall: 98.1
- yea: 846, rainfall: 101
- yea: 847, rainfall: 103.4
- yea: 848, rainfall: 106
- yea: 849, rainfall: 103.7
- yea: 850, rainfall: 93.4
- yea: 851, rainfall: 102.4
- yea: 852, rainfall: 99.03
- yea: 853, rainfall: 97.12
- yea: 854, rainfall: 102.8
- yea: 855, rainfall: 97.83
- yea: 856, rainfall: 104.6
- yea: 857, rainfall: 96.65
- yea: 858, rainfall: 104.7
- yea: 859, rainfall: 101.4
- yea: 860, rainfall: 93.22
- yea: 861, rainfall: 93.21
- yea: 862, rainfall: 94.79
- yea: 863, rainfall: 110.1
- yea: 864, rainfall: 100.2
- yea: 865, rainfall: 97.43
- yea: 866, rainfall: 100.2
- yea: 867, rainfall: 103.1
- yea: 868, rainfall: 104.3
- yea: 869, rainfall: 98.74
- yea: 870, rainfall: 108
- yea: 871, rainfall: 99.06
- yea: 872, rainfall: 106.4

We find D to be 0.97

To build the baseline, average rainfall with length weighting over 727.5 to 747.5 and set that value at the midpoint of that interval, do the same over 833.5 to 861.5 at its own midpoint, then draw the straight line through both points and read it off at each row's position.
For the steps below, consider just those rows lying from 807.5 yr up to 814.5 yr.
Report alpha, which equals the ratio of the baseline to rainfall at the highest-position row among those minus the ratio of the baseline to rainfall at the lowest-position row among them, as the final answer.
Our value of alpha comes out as -0.01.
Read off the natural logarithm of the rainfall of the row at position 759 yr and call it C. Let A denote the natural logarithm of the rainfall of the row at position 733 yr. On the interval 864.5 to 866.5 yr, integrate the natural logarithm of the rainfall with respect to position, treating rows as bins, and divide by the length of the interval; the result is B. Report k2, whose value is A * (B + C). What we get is 40.5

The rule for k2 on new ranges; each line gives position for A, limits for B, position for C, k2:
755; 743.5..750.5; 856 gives 39.9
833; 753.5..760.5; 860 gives 40.2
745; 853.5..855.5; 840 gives 41.2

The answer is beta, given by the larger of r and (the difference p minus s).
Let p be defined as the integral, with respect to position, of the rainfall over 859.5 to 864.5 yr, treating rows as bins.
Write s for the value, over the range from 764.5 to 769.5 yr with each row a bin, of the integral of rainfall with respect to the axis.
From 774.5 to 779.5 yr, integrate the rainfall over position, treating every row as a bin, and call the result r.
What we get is 428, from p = 492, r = 428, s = 406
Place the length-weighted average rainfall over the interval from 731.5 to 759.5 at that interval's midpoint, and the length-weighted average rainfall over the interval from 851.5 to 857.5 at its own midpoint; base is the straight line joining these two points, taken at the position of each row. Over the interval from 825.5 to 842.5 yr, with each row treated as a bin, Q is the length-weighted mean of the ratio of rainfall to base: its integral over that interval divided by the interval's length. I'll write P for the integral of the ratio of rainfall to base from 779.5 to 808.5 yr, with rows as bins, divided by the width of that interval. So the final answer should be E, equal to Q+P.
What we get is 1.99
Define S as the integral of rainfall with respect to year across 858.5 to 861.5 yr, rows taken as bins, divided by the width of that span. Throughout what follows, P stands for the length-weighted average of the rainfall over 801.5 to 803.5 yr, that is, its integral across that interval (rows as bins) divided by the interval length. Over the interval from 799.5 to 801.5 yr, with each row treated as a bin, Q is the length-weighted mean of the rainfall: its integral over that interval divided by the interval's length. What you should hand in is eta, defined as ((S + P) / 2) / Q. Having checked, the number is 1.00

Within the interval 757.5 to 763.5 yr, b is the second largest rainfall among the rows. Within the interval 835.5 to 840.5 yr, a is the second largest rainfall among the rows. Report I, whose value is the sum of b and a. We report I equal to 187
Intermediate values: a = 104.6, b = 82.45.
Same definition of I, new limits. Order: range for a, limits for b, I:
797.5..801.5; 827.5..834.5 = 194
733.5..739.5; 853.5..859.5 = 203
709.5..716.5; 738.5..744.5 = 178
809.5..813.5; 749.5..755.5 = 169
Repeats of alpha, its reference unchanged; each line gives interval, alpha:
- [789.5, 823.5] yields 0.04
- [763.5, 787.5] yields -0.26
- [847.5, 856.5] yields 0.02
